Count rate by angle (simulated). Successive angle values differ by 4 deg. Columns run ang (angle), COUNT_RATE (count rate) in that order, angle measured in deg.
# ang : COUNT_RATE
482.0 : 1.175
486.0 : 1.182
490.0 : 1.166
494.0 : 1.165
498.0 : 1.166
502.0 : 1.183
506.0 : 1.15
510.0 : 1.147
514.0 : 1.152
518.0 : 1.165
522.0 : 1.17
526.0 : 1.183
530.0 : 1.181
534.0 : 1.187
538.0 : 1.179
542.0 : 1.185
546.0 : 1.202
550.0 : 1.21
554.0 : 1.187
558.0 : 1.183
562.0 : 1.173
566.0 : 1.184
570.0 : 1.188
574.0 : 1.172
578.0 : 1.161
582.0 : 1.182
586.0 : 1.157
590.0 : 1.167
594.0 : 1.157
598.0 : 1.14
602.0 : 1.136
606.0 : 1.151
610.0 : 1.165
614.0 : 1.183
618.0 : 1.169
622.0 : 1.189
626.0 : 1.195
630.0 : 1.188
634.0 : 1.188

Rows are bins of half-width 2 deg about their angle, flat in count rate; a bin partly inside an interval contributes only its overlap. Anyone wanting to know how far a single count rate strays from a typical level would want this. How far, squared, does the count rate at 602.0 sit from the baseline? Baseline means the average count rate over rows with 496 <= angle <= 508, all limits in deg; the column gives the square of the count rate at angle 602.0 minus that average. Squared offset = 0.0009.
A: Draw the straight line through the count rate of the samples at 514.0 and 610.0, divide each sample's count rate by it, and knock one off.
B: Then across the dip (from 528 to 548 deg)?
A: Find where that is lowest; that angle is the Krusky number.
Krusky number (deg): 538.0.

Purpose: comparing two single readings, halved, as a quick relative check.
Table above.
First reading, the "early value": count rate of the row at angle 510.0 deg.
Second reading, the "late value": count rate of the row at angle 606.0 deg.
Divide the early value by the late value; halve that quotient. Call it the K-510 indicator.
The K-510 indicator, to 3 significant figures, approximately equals 0.498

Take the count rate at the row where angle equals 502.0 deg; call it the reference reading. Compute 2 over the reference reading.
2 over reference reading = 1.691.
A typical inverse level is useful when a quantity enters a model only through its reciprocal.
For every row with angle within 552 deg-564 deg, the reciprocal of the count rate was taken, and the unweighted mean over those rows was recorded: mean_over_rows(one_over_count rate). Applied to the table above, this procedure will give 0.847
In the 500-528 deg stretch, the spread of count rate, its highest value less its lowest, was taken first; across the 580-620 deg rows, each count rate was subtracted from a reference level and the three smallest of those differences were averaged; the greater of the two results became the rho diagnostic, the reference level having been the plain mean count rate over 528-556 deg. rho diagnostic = 0.0360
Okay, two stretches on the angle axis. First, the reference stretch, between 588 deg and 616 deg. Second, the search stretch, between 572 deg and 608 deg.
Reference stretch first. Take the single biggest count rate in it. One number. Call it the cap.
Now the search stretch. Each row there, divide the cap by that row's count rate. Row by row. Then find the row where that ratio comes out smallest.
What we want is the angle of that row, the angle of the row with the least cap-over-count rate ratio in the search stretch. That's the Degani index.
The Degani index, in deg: 582.0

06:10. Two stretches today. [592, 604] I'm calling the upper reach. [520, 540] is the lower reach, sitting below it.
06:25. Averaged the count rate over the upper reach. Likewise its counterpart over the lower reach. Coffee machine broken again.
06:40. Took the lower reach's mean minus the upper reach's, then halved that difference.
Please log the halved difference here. 0.018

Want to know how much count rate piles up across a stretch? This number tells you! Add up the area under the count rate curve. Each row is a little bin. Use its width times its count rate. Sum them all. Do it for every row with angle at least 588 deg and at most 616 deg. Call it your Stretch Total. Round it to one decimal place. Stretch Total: 32.4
